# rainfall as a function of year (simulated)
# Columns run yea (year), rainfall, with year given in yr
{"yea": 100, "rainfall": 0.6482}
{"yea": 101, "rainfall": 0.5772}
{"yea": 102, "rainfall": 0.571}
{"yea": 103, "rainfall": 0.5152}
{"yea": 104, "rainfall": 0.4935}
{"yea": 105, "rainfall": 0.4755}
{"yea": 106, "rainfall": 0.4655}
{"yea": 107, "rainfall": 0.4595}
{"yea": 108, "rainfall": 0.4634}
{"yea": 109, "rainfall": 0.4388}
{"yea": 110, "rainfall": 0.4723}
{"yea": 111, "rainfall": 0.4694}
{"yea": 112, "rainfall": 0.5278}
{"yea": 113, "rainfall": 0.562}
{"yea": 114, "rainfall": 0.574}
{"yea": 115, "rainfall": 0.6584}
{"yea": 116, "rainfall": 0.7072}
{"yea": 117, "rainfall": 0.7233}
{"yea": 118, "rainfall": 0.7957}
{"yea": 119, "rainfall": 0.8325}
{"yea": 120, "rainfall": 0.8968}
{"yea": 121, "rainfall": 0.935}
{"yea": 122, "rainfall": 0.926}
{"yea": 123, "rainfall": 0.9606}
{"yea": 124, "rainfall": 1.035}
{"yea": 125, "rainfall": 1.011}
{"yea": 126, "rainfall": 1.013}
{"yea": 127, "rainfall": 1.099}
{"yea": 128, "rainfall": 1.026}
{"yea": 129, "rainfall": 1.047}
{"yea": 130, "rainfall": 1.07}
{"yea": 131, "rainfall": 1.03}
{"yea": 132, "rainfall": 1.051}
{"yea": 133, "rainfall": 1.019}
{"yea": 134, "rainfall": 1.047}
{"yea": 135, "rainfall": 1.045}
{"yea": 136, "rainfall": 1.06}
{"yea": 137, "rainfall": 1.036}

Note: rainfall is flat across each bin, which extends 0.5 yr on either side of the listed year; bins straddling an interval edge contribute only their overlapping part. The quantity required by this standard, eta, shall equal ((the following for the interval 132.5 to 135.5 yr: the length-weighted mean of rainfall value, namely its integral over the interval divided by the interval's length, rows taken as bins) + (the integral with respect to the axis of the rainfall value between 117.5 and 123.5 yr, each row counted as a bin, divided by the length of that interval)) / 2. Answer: 0.964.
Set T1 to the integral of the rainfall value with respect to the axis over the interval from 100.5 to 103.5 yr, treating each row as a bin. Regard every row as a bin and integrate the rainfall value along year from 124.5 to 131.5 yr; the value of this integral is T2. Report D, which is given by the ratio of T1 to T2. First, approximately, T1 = 1.7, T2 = 7.3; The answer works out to 0.23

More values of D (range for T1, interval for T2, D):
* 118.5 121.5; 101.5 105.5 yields 1.30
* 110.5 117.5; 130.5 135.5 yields 0.81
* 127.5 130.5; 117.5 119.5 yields 1.93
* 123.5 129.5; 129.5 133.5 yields 1.49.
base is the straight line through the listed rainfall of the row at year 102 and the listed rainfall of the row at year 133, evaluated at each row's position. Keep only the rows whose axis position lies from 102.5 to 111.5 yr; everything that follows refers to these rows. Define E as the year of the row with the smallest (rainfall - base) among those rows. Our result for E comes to 109 yr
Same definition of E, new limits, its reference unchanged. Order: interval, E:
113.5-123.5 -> 114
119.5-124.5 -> 120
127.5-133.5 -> 133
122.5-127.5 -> 123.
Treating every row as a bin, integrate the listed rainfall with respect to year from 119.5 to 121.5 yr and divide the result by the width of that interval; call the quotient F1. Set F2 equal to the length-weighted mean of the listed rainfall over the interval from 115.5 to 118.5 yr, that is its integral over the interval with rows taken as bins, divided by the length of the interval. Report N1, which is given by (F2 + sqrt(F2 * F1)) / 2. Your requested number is 0.8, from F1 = 0.92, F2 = 0.7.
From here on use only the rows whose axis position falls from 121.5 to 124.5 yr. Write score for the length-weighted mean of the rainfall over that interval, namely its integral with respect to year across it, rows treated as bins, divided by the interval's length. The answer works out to 0.97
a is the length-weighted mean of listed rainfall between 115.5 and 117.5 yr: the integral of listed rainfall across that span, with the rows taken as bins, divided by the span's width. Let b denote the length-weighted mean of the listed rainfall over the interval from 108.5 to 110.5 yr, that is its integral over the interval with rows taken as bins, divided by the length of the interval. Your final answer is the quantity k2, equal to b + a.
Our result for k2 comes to 1.17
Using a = 0.72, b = 0.5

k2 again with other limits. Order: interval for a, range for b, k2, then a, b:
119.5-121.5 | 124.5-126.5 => 1.93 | 0.92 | 1.0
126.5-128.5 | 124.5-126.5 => 2.07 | 1.06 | 1.0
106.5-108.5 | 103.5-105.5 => 0.95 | 0.46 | 0.5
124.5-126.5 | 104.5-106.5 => 1.48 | 1.01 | 0.5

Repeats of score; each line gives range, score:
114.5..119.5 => 0.74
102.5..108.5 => 0.48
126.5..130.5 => 1.06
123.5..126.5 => 1.02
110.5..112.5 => 0.50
